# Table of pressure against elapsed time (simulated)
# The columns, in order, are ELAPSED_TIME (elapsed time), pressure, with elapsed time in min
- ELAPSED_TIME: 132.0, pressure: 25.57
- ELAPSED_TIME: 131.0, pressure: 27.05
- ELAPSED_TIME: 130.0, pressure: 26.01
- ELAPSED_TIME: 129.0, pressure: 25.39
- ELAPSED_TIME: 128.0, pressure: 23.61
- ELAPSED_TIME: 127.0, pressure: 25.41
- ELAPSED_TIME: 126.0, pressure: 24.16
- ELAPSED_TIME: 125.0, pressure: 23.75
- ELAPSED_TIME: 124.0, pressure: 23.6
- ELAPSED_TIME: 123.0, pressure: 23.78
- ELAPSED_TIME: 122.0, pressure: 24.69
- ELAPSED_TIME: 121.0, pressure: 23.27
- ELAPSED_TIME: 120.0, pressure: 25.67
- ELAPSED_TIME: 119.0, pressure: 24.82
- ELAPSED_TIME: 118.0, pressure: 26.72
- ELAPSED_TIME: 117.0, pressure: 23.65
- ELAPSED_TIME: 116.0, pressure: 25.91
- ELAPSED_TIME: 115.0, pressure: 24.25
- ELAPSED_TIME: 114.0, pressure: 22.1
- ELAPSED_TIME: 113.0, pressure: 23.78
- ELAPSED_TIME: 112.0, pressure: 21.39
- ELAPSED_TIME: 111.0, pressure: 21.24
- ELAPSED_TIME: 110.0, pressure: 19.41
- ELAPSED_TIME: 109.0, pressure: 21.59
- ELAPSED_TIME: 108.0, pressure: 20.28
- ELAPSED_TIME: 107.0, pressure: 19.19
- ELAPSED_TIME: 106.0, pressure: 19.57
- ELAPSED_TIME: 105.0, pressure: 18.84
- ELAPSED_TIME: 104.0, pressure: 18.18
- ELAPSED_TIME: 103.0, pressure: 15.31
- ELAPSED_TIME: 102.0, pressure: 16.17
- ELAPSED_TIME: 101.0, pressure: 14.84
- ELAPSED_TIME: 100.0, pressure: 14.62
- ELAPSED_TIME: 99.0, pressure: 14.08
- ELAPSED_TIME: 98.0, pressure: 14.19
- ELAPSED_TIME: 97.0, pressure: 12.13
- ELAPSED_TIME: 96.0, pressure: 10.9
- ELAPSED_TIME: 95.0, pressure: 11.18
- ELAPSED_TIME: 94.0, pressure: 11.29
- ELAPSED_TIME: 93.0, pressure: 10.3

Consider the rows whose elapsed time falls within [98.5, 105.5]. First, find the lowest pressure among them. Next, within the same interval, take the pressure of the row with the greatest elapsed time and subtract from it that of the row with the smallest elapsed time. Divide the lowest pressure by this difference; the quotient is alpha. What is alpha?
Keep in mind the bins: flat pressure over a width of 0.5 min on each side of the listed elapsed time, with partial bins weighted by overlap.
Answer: 3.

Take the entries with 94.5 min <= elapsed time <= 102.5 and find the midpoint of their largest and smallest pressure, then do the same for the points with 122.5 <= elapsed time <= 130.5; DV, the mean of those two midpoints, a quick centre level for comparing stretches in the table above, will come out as 19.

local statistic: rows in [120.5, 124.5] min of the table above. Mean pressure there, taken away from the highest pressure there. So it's 0.9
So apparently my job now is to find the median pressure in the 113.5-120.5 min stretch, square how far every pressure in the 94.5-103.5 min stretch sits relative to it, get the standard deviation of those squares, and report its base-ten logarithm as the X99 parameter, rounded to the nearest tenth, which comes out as 1.6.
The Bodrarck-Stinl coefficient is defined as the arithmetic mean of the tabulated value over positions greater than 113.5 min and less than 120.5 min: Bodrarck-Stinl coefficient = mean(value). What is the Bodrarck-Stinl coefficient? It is 25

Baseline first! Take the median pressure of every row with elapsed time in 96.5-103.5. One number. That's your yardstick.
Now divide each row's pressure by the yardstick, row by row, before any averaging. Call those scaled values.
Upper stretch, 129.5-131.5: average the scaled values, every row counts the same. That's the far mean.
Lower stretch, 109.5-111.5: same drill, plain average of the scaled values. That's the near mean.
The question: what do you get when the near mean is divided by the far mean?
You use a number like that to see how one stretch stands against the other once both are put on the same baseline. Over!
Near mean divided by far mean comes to 0.77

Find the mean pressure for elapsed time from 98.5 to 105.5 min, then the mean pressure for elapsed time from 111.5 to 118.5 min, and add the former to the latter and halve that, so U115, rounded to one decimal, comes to 20.0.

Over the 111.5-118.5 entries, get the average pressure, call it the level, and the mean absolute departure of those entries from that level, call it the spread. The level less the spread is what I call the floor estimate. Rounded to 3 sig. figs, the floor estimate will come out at 22.6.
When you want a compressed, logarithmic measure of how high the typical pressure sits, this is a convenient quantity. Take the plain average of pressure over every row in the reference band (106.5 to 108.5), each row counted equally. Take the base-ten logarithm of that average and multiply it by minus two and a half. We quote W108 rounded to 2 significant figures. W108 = -3.2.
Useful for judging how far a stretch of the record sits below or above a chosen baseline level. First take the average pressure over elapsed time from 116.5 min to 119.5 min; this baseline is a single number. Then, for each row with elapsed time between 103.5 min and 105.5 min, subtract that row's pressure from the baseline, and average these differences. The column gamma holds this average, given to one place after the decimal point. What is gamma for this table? 6.6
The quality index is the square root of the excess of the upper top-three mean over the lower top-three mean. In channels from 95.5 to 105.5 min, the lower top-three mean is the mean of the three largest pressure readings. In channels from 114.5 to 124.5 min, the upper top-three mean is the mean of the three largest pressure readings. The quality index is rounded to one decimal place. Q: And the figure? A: 2.9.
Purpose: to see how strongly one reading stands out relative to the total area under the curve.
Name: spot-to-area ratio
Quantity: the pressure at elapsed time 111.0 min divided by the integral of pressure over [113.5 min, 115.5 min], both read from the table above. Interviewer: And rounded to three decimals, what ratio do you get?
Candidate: 0.458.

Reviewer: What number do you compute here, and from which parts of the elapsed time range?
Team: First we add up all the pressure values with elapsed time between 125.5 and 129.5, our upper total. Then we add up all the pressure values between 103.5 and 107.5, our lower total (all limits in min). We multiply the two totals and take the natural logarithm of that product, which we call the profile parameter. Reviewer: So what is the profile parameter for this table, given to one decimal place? 8.9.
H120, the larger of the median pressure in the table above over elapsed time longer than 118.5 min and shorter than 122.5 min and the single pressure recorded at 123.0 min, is 24.8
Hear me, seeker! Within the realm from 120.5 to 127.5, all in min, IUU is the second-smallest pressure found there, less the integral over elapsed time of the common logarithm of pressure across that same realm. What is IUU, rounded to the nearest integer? 14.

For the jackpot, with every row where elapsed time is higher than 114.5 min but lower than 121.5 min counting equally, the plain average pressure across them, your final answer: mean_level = 24.9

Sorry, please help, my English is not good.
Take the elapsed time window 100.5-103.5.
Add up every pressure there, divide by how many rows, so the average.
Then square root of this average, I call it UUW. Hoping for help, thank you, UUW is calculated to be 3.9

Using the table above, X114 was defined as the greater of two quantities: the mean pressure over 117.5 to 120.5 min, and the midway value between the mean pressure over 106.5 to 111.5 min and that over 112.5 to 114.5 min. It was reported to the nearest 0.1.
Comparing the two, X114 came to 25.7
